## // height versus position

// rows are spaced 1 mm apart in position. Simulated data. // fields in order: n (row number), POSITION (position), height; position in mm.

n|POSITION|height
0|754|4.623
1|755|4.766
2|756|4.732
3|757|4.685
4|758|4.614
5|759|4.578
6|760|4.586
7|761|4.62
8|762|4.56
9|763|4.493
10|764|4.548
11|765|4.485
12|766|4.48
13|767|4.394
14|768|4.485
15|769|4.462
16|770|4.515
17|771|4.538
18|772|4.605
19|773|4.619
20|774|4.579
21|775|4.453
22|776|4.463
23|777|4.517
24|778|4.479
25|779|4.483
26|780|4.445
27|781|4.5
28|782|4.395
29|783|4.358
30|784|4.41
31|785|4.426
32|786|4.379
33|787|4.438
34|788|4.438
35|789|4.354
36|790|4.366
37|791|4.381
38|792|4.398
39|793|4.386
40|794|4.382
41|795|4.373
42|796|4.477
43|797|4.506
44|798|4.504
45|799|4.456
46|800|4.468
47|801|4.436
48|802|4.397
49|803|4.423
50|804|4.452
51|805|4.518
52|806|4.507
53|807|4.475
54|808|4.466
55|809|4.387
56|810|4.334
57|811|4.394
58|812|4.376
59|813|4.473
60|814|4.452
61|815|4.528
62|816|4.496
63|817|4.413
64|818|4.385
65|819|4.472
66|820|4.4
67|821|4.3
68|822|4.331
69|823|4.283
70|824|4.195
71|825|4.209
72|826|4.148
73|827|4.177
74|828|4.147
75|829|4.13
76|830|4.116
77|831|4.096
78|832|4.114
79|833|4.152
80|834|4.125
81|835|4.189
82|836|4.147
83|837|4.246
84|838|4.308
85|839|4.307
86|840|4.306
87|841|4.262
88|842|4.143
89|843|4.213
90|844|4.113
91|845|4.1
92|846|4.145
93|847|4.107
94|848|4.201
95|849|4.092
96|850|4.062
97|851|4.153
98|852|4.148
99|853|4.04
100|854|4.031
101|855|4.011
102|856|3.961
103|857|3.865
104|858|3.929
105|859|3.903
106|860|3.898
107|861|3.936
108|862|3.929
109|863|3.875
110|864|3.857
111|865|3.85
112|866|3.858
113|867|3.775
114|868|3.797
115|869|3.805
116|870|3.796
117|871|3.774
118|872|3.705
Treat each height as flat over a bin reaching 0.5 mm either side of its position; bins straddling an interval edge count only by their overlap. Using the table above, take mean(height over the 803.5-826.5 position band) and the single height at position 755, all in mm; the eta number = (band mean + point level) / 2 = 4.58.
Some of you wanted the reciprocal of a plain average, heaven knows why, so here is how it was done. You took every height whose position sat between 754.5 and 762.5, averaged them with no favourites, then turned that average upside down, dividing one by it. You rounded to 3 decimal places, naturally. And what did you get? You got 0.215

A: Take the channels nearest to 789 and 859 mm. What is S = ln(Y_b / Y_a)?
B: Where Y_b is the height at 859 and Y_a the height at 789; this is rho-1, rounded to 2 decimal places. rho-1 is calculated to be -0.11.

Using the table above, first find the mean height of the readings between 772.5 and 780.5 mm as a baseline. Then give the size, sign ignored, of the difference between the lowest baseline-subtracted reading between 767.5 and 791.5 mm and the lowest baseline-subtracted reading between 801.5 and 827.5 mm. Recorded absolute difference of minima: 0.21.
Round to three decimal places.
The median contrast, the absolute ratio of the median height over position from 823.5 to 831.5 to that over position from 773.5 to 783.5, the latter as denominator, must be 0.928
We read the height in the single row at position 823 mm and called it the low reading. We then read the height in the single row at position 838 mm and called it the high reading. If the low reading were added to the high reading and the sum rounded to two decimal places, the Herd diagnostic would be 8.59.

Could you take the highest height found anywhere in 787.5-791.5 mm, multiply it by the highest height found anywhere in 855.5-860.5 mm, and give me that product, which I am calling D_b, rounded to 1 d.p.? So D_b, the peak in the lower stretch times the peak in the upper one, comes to 17.6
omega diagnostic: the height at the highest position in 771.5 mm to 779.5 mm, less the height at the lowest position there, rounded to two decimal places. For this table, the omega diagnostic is -0.12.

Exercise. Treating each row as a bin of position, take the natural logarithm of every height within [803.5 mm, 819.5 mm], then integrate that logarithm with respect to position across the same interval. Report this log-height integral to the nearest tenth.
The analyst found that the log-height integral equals 23.9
